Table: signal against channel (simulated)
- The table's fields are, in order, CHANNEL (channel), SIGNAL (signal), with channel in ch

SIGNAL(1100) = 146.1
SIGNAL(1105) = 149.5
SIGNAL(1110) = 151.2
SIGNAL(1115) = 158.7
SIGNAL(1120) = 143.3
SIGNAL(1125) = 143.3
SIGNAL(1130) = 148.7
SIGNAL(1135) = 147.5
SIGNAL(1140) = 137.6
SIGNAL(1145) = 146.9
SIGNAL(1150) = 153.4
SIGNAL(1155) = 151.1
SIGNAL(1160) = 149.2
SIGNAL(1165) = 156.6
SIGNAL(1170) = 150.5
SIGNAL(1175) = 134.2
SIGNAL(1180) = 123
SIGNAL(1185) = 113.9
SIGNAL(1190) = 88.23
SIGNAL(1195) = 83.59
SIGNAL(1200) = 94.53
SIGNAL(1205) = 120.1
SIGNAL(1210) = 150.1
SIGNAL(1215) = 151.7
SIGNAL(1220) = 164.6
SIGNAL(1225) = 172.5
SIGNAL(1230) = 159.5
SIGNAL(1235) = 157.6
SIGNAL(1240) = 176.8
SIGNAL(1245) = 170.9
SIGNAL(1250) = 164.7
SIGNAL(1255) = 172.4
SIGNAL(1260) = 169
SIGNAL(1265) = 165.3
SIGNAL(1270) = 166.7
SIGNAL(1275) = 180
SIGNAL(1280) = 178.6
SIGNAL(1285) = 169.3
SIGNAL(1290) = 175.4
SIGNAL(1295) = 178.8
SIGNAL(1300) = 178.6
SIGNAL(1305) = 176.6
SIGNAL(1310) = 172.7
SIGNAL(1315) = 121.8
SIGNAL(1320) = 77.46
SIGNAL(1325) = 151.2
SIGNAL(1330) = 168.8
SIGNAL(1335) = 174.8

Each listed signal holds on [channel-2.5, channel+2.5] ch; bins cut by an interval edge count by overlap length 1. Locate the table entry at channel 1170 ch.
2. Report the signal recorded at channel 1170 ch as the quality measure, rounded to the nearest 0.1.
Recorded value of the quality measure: 150.5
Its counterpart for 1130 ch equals 148.7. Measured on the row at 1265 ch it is 165.3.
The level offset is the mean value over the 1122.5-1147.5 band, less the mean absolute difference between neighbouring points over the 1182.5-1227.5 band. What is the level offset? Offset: 130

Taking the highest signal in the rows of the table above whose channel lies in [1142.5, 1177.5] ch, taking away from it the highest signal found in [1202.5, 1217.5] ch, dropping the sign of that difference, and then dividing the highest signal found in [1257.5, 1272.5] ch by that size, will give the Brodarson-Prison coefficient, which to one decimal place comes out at 34.5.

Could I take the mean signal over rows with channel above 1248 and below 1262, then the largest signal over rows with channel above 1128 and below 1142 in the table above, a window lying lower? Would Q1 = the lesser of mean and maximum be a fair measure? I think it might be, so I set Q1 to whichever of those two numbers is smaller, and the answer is 149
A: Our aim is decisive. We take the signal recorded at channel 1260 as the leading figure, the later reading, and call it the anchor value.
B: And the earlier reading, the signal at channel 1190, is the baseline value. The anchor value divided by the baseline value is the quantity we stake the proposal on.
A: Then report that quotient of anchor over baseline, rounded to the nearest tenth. 1.9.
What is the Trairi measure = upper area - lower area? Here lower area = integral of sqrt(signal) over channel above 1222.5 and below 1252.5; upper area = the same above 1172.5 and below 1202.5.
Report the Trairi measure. -80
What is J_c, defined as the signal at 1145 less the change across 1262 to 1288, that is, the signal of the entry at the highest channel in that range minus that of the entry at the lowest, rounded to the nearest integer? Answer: 143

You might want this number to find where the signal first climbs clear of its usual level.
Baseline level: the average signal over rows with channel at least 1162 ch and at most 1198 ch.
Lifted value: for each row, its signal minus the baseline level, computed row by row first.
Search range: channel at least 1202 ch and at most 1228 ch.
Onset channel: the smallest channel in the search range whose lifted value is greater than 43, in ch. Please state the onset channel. 1220 ch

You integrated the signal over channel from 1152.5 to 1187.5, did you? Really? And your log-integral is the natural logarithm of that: 8.50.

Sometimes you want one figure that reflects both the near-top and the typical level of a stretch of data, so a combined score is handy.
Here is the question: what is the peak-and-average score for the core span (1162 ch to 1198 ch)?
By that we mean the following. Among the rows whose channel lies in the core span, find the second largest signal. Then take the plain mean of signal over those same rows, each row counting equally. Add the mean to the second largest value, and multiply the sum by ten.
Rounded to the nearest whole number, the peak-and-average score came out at 2719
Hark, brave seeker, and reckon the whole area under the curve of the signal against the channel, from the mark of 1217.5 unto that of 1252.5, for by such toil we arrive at 5833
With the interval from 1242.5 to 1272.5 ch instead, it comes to 5045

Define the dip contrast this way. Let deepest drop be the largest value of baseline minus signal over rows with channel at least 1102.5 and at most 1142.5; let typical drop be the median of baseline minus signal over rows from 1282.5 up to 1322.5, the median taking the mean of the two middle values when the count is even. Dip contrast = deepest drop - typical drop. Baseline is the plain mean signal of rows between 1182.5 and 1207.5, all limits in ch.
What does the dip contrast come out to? 36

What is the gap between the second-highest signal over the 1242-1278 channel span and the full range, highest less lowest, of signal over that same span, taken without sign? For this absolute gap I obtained 157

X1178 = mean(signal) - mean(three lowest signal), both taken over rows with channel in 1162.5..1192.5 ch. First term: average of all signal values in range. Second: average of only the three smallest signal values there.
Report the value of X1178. 19.4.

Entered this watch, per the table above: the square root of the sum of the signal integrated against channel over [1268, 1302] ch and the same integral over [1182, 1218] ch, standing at 101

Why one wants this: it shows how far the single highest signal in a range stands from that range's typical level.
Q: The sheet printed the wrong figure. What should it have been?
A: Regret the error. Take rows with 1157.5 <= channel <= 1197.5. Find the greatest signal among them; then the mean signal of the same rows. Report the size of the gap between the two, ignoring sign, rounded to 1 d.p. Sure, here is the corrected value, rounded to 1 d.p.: 31.7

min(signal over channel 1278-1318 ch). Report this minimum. 121.8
